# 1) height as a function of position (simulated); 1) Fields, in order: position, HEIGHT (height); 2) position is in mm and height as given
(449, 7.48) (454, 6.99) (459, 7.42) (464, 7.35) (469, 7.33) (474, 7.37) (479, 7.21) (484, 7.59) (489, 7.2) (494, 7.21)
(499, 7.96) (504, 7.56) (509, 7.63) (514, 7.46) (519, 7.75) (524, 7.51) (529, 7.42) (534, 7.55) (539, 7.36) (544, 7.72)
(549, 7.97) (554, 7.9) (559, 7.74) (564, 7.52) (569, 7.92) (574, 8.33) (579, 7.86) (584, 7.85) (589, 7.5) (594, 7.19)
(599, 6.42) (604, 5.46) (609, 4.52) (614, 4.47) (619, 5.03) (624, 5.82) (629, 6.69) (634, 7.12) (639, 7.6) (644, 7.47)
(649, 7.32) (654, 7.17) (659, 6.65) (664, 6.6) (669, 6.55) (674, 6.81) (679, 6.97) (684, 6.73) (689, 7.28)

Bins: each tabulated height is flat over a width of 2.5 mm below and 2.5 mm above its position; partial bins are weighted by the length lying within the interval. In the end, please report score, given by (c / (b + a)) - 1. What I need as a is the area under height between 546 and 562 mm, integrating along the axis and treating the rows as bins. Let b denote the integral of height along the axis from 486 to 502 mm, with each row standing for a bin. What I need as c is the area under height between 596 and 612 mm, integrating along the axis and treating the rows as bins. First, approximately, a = 126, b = 119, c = 88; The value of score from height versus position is -0.64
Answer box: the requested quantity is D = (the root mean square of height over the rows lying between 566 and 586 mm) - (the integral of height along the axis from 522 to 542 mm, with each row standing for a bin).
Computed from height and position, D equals -141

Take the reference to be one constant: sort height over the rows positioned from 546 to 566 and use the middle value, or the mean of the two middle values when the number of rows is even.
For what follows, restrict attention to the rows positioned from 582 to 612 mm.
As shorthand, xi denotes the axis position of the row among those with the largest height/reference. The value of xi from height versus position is 584 mm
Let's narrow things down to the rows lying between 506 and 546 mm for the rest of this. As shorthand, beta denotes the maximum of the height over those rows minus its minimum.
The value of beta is 0.4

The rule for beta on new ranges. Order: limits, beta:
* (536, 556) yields 0.6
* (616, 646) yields 2.6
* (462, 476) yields 0.0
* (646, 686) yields 0.8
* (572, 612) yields 3.8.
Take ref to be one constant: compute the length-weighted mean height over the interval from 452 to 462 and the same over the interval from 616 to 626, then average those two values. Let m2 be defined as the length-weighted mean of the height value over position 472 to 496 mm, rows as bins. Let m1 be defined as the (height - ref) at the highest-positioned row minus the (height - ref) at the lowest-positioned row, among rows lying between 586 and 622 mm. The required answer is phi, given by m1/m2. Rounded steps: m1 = -2.5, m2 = 7.3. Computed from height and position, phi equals -0.34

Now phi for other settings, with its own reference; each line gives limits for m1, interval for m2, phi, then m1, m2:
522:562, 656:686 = 0.03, 0.2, 6.7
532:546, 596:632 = 0.03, 0.2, 5.5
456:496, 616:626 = -0.04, -0.2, 5.4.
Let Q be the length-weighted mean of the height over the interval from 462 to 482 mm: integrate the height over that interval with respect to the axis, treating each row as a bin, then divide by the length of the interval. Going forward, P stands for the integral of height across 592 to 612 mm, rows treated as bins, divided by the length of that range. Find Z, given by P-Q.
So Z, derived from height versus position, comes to -1.5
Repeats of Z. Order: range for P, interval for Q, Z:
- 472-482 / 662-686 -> 0.6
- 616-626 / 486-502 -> -2.1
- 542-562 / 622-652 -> 0.8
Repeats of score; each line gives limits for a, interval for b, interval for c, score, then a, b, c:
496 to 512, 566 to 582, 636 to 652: -0.53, 123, 128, 119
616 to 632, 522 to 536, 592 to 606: -0.55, 93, 105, 89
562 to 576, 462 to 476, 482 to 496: -0.52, 111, 103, 103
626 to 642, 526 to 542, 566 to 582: -0.45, 114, 119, 128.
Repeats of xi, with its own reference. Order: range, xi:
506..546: 519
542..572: 549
